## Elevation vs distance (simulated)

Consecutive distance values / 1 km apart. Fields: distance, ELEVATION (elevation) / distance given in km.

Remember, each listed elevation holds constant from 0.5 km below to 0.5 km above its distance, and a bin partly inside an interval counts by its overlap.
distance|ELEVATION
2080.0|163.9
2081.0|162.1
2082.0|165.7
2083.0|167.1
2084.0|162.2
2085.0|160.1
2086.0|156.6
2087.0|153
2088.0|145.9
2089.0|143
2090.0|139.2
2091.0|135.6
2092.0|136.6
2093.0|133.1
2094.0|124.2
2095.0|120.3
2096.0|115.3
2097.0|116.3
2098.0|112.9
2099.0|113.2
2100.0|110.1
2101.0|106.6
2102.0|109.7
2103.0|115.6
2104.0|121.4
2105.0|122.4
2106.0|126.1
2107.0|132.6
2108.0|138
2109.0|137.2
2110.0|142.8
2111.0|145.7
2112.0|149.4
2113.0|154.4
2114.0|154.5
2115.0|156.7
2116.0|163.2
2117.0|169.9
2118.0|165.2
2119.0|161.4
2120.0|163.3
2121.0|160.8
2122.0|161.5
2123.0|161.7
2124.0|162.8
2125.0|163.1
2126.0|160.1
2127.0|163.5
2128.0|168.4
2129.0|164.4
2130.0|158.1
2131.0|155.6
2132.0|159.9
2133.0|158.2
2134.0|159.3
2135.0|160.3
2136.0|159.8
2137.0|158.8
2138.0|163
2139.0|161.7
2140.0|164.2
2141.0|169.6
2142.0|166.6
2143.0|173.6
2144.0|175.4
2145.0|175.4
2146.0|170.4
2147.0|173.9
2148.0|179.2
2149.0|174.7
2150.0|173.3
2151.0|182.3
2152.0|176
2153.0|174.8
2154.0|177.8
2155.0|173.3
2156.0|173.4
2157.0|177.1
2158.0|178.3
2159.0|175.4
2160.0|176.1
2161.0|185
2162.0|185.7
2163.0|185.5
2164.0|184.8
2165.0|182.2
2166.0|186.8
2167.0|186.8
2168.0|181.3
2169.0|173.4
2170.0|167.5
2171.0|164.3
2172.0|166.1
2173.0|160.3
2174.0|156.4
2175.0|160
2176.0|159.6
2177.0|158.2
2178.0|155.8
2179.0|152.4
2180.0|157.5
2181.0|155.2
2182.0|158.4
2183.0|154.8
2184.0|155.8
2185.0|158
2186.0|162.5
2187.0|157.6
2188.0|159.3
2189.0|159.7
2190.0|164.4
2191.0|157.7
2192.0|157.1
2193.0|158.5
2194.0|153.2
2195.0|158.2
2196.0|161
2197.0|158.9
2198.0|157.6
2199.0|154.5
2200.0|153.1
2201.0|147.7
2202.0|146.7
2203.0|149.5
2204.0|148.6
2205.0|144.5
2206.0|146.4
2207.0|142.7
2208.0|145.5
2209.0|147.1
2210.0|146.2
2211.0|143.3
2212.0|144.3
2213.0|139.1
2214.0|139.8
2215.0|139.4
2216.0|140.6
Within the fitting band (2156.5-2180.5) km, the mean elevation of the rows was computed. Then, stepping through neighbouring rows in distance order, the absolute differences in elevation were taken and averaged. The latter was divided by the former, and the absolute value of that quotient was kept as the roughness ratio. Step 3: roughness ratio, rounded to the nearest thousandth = 0.018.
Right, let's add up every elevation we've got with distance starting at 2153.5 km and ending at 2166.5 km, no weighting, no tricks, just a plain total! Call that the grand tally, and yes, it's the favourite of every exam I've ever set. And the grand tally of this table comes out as 2341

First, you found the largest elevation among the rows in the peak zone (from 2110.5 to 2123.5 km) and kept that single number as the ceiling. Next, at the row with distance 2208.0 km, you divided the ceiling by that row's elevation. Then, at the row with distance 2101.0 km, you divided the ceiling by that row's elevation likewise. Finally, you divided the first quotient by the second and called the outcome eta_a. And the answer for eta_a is 0.73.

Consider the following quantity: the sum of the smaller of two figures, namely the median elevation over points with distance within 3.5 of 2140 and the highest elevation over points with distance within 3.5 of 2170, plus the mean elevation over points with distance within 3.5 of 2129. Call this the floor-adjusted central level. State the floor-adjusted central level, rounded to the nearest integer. 326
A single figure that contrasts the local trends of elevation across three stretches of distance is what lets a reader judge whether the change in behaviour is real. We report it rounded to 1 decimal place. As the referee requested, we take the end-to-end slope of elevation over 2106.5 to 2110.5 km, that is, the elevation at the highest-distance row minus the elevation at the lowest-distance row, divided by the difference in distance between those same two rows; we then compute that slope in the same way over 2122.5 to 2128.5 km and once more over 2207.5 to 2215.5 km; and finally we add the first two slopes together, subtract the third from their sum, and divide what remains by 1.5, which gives 3.7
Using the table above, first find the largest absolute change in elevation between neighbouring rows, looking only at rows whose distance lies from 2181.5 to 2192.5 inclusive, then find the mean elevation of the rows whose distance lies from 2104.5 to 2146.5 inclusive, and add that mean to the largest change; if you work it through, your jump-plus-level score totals 165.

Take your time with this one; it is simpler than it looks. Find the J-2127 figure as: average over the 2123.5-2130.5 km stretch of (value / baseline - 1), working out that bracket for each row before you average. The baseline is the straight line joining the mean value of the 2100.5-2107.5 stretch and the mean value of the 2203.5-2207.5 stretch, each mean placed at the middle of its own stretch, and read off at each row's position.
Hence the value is 0.30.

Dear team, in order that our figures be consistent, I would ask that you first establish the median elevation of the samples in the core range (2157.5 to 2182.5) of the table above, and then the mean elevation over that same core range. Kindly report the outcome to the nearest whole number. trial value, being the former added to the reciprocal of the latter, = 168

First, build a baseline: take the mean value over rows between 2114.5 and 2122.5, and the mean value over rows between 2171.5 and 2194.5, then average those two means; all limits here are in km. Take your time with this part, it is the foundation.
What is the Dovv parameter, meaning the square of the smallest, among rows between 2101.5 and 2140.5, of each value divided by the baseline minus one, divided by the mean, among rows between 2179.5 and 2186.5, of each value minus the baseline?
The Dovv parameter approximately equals -0.033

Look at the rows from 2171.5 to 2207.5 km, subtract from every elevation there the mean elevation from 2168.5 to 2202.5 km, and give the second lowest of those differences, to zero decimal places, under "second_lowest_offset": -14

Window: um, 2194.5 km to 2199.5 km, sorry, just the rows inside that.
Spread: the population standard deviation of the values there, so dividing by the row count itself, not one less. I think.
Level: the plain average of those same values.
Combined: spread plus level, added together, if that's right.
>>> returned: 160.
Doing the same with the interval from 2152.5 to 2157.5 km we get 177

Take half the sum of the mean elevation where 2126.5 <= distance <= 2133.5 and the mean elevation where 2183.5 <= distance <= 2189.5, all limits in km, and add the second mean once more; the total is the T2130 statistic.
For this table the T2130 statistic 319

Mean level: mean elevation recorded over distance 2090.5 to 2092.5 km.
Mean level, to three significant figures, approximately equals 136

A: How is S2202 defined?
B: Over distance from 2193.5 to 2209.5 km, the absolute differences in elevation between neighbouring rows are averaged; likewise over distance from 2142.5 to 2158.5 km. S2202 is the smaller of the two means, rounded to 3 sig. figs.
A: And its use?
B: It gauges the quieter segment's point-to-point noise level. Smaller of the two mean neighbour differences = 2.66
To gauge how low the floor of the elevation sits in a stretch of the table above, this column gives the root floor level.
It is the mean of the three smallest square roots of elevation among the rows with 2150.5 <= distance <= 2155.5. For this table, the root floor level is 13.2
